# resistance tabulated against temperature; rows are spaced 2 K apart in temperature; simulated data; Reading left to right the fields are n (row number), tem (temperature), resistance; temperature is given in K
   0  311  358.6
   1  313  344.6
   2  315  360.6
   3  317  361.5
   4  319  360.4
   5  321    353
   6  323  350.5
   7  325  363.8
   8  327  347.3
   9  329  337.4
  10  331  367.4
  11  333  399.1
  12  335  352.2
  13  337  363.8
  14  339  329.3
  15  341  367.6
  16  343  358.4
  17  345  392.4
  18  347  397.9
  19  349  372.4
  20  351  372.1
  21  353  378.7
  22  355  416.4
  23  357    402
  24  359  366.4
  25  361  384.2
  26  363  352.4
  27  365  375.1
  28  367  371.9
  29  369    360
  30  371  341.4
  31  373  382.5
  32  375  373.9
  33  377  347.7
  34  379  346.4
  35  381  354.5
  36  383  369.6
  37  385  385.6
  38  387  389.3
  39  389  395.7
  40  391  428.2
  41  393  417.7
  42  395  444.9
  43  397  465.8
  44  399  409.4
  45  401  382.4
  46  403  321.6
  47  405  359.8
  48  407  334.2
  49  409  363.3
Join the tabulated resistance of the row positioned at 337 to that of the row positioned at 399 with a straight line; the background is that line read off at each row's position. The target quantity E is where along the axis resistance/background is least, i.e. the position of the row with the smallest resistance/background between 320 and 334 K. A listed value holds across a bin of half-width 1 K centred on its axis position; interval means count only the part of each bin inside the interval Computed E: 329 K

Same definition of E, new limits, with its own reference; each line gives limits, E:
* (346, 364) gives 363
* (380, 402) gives 381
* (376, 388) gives 379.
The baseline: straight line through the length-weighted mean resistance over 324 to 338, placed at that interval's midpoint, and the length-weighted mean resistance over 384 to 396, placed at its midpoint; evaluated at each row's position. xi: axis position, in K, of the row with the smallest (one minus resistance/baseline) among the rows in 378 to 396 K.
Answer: 395 K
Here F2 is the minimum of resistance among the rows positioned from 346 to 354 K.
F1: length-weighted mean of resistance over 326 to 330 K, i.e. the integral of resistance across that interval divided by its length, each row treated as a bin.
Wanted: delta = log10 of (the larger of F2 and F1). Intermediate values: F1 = 342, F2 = 372.1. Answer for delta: 2.57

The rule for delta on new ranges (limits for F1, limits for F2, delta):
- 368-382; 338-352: 2.55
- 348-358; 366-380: 2.59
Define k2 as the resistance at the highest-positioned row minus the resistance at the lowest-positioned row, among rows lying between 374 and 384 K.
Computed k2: -4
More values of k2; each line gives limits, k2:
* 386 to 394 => 28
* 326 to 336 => 5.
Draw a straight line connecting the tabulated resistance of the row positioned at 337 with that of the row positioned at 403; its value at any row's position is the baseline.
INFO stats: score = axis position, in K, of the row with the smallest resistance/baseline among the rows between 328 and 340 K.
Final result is 339 K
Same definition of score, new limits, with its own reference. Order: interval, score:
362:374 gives 371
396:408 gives 403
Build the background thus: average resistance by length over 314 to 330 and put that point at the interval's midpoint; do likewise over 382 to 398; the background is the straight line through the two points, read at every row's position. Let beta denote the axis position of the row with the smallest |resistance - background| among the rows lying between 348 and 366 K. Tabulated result 353 K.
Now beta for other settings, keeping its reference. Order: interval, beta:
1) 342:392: 353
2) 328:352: 341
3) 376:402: 393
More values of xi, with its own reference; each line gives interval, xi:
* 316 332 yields 317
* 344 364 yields 355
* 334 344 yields 341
